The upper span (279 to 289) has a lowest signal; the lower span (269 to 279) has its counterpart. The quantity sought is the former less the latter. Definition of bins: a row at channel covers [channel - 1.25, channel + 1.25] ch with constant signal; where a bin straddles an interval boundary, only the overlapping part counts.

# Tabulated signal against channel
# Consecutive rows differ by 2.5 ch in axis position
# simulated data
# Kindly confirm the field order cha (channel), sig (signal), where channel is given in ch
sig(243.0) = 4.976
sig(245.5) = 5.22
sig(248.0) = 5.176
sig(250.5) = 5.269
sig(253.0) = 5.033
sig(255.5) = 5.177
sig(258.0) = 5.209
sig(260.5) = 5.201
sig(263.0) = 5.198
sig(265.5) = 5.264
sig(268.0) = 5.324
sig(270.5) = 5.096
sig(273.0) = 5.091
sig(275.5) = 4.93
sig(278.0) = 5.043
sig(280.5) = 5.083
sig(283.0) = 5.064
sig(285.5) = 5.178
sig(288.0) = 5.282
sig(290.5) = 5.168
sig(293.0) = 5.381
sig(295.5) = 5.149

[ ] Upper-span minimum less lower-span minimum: 0.13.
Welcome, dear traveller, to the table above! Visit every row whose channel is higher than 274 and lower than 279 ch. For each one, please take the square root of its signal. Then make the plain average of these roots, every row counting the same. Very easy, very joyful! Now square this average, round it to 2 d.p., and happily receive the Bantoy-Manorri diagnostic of 4.99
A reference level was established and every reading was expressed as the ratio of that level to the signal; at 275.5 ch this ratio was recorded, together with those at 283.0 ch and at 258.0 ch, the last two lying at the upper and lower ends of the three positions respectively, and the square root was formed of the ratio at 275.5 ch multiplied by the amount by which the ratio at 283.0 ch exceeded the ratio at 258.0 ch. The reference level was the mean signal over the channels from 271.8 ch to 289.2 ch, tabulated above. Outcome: 0.17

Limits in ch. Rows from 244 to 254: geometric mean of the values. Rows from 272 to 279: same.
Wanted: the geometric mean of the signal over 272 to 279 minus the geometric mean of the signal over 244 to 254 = -0.15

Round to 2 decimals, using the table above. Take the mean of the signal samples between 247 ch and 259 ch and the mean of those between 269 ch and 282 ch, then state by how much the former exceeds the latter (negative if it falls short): 0.12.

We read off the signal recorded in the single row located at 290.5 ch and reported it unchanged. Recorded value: 5.168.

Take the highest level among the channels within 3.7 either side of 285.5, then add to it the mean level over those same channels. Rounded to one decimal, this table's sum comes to 10.5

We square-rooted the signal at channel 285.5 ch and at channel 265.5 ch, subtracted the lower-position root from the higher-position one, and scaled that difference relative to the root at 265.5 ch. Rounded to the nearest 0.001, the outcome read -0.008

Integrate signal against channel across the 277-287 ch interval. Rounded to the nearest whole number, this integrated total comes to 51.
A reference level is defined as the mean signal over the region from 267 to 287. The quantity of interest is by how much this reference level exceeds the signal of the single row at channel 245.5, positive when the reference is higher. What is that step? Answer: -0.12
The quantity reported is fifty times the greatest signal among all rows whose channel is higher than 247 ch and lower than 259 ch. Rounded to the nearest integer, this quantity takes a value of 263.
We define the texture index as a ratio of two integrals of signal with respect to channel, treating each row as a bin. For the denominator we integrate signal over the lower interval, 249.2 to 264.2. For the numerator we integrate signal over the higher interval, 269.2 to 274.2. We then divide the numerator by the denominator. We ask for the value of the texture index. 0.33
